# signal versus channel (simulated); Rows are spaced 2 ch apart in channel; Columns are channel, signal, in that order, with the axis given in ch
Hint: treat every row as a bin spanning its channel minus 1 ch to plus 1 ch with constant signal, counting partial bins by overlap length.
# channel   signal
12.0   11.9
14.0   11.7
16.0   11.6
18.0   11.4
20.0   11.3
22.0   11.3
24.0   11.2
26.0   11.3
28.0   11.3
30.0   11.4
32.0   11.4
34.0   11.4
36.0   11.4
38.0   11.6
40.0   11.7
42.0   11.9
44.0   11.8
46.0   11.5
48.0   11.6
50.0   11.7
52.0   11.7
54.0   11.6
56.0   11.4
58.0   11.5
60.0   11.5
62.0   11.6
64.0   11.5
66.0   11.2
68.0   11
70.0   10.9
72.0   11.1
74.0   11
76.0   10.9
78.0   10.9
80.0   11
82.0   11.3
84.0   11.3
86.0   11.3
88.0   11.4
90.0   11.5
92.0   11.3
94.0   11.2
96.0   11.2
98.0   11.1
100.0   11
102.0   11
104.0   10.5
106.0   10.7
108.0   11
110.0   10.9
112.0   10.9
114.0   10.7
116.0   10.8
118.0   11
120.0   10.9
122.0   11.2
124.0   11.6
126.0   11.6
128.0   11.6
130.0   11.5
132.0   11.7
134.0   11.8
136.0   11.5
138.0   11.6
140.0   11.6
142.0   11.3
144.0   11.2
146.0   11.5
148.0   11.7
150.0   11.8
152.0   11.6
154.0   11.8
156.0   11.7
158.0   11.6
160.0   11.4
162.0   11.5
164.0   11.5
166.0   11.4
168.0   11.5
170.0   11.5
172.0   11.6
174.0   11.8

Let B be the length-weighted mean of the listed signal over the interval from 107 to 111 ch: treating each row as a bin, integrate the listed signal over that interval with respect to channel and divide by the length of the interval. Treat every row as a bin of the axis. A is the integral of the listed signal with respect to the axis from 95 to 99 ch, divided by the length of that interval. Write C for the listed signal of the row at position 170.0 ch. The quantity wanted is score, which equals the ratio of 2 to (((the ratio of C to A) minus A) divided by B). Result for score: -2.16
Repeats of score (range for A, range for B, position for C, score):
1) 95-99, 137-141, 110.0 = -2.28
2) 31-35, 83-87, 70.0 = -2.16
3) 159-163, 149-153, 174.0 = -2.25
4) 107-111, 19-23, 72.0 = -2.27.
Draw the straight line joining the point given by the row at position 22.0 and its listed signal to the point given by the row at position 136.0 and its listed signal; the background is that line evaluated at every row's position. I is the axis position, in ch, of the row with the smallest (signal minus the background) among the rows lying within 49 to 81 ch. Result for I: 78.0 ch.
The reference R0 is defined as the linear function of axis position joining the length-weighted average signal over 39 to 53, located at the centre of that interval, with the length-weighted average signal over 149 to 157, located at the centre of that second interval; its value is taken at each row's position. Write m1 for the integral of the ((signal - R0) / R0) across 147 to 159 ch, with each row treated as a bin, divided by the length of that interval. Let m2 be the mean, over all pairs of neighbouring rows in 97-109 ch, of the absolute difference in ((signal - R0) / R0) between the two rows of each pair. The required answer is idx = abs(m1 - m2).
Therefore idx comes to 0.021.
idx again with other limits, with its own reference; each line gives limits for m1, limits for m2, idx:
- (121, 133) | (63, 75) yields 0.031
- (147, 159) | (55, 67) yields 0.012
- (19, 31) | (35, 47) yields 0.049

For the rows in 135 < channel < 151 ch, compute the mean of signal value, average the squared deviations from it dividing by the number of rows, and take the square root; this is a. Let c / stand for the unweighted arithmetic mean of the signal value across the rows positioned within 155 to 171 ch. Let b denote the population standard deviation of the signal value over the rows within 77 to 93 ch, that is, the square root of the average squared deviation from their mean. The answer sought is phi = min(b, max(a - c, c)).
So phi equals 0.19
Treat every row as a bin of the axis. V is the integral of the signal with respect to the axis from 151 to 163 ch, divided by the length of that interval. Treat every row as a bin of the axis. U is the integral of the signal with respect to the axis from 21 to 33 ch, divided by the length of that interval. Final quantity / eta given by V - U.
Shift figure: 0.3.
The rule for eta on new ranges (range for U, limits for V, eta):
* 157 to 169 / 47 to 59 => 0.1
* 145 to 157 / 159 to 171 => -0.2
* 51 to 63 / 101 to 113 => -0.7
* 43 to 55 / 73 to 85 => -0.6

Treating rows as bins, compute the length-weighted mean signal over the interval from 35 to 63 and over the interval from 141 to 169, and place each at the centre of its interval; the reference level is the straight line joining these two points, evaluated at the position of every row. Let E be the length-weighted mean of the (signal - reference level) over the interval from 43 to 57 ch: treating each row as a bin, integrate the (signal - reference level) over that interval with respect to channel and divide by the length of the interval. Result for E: 0.0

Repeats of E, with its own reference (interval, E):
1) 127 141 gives 0.1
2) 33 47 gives 0.0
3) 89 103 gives -0.4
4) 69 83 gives -0.6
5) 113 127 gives -0.4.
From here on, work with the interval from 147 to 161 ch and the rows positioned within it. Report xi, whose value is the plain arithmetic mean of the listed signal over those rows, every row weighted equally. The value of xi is 11.7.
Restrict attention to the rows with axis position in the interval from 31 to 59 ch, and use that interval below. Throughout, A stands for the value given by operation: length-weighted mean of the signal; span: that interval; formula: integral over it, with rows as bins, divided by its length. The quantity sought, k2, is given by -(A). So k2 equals -11.6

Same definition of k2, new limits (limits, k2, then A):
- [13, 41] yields -11.4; 11.4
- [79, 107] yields -11.1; 11.1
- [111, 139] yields -11.3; 11.3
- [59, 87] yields -11.2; 11.2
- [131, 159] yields -11.6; 11.6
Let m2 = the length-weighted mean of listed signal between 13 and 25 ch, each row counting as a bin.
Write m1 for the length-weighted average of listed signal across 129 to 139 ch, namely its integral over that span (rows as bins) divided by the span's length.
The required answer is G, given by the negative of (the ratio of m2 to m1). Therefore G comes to -0.98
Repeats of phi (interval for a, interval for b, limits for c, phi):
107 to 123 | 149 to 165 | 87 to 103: 0.14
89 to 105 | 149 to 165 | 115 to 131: 0.14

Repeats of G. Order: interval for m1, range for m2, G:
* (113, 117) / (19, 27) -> -1.05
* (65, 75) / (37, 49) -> -1.06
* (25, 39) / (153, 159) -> -1.03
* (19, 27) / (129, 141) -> -1.03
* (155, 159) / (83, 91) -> -0.98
